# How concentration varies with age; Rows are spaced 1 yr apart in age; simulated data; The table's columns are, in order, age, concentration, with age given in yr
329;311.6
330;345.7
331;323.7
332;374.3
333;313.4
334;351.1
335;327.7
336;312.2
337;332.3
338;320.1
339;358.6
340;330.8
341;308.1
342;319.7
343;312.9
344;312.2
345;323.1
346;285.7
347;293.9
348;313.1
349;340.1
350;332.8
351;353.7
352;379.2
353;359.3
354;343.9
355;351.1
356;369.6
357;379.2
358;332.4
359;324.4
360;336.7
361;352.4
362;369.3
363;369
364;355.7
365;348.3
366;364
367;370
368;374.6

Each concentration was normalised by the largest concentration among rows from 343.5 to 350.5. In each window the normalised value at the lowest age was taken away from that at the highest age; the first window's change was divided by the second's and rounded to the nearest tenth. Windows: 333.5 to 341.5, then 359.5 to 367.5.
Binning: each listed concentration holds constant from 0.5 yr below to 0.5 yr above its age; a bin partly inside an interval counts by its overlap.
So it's -1.3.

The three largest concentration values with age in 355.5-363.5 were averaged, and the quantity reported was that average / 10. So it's 37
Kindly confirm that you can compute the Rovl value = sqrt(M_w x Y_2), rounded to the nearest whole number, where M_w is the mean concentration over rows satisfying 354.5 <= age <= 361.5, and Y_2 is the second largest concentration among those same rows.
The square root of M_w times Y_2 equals 359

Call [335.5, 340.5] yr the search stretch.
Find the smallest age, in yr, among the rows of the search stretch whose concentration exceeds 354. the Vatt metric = 339 yr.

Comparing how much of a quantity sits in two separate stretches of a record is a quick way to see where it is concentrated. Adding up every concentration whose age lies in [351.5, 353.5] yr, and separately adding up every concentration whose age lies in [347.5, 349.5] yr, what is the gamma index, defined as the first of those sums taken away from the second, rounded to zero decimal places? -85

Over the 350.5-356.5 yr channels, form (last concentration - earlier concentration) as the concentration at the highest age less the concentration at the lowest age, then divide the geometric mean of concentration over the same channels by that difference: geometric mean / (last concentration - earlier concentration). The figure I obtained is 23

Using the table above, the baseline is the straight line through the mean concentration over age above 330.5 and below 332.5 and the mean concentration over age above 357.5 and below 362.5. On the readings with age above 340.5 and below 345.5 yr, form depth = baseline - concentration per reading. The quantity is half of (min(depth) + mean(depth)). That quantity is 27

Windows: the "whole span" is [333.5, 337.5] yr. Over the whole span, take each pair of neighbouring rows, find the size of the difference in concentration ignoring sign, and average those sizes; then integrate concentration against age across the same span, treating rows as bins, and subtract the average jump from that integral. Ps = 1304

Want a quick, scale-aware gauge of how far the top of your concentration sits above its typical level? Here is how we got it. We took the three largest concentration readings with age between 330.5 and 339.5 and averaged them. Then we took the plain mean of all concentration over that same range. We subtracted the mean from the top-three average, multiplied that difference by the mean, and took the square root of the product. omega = 94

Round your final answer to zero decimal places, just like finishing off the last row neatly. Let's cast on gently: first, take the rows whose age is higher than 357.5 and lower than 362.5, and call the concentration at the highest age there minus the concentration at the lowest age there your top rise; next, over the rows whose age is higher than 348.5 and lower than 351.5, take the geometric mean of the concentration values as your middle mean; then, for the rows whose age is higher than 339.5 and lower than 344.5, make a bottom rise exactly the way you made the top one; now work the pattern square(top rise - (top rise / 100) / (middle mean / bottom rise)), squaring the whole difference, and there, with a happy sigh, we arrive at 1363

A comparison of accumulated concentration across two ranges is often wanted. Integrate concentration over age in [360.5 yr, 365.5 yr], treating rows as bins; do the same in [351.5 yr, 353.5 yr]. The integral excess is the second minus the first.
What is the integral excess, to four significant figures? -1056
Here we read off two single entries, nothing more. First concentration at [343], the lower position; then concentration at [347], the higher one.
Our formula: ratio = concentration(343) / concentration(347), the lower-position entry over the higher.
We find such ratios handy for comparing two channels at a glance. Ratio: 1.06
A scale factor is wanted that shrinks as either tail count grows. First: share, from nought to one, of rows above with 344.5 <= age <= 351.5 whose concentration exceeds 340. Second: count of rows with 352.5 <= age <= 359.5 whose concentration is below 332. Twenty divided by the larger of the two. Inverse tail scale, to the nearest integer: 20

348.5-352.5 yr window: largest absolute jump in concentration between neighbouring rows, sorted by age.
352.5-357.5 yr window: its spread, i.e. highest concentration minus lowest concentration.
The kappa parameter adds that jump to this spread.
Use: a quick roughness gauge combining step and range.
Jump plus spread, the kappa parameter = 61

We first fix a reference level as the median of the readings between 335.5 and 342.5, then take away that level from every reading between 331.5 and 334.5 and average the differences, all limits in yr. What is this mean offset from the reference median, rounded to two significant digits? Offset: 26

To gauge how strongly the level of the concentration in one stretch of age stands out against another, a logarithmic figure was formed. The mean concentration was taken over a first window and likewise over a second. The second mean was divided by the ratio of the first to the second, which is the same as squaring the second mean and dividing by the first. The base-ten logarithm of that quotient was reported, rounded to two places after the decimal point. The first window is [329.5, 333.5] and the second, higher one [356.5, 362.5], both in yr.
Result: 2.56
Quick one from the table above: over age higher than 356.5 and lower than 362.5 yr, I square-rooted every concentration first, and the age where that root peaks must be 357 yr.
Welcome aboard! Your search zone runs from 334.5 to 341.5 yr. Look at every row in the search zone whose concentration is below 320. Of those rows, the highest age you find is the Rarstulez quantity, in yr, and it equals 341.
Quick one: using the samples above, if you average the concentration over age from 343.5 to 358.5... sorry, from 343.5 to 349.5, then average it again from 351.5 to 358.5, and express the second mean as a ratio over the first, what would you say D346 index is 1.15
